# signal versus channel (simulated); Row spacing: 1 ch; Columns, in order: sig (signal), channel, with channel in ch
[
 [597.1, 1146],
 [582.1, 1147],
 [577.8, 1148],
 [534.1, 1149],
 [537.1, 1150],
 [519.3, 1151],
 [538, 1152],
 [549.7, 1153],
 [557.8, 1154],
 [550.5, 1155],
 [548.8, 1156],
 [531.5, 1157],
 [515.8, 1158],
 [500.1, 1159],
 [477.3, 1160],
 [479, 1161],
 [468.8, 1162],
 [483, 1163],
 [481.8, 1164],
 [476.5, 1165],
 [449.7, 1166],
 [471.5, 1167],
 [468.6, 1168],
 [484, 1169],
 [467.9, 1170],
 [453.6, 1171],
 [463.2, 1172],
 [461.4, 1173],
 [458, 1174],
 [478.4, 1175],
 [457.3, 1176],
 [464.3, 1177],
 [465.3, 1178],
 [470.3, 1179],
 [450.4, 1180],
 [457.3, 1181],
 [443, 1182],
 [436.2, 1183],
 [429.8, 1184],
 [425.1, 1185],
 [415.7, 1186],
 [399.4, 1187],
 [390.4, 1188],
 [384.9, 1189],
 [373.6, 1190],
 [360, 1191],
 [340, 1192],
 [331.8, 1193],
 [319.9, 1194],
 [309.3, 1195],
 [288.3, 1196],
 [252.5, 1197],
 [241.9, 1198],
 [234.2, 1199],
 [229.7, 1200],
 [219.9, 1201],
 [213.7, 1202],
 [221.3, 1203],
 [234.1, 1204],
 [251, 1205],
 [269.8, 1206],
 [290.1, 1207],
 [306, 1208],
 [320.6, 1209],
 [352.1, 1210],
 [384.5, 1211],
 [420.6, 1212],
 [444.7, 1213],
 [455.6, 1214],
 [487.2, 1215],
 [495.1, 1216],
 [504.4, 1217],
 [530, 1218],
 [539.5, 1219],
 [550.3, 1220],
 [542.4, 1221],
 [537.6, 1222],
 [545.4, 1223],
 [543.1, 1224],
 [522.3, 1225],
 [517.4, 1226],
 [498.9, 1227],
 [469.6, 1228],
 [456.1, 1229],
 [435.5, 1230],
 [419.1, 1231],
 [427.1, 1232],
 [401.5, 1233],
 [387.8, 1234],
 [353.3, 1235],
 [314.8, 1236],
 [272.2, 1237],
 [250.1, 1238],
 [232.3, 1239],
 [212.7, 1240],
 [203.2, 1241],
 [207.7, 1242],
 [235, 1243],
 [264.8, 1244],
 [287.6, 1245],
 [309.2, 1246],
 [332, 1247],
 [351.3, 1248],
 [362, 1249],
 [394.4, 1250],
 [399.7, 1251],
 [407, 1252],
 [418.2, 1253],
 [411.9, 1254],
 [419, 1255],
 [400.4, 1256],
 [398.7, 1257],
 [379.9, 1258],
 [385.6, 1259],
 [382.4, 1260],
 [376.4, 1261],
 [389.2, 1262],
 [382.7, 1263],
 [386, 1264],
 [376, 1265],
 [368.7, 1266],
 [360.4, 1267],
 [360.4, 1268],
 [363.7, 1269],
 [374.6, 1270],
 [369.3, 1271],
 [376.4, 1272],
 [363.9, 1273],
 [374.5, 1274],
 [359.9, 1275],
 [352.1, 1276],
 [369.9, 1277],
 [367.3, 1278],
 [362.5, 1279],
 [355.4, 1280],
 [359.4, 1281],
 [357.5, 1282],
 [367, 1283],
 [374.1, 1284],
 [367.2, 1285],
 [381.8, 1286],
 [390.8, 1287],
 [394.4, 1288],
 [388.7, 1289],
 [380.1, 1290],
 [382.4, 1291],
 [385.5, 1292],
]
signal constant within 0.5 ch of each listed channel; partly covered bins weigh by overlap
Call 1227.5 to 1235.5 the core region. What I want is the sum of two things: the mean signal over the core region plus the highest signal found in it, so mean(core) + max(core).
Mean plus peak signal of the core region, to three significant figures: 888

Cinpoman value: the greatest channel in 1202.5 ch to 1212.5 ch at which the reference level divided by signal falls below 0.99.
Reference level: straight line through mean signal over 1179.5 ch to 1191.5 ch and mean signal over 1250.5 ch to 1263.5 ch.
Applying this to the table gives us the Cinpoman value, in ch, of 1212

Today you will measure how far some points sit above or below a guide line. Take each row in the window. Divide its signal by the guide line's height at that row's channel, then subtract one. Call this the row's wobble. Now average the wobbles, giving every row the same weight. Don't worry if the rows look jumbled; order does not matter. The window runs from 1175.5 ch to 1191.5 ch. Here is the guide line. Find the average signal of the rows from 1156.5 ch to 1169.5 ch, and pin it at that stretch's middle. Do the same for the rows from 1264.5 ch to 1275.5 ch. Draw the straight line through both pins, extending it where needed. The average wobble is -0.077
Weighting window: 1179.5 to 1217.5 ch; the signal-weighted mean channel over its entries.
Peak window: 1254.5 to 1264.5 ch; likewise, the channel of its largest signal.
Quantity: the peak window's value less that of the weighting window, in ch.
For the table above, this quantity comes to 56.7 ch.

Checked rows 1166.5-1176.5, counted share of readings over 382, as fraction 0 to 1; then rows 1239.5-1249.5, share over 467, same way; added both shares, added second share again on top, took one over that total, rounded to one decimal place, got 1.0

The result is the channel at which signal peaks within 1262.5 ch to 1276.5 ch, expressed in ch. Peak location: 1264 ch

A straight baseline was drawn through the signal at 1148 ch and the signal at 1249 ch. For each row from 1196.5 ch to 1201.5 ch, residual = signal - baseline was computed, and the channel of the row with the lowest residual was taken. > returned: 1201 ch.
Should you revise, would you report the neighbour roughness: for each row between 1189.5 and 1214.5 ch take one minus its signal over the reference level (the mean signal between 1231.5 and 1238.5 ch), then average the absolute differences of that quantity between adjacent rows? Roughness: 0.049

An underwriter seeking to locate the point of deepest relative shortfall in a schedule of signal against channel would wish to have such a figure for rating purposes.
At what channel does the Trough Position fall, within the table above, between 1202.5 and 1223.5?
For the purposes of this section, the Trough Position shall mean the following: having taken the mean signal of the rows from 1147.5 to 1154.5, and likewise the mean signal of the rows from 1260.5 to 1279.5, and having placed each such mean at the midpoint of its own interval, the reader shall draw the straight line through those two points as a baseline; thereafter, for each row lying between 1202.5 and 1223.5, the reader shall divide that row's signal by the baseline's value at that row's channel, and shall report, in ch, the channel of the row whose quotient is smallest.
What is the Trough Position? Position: 1203 ch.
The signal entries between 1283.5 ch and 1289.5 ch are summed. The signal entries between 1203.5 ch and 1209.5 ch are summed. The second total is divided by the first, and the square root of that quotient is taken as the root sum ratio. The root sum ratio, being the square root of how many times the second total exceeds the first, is 0.85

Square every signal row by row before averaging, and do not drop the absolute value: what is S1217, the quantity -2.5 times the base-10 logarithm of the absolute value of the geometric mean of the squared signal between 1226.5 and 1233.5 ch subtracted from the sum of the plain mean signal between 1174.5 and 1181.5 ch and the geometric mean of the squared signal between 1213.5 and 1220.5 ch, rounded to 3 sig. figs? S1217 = -12.0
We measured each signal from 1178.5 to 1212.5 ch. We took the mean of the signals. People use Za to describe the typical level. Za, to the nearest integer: 337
